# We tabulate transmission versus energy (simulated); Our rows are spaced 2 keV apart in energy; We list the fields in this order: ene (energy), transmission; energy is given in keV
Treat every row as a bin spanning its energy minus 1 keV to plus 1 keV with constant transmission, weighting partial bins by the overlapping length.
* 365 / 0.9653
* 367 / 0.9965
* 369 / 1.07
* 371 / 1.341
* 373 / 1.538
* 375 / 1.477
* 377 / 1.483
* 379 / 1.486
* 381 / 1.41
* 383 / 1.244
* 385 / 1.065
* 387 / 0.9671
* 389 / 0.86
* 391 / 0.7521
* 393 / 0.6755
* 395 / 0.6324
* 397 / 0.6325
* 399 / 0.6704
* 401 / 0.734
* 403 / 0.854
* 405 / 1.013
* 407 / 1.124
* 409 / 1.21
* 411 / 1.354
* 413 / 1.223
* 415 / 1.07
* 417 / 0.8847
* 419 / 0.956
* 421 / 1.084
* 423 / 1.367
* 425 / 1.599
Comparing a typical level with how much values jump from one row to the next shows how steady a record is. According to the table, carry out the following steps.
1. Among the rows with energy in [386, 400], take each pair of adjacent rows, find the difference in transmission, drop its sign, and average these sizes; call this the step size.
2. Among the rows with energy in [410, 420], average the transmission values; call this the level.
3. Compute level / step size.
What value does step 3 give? 17.7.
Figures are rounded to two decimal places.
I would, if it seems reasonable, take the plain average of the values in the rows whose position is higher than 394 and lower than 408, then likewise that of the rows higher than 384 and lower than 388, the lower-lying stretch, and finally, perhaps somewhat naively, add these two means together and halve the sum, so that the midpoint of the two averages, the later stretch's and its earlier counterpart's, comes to 0.91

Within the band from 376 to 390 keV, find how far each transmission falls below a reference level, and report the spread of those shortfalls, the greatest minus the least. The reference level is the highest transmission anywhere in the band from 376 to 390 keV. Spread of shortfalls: 0.63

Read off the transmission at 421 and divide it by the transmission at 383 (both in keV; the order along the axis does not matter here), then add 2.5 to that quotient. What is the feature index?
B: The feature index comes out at 3.37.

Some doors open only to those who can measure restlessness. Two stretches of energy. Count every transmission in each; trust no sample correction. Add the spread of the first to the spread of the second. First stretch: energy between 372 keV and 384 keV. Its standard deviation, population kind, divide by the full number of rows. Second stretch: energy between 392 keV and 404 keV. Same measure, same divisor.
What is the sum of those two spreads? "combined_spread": 0.17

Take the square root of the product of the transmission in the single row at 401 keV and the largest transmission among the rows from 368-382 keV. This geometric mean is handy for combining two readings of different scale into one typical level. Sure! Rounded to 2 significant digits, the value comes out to 1.1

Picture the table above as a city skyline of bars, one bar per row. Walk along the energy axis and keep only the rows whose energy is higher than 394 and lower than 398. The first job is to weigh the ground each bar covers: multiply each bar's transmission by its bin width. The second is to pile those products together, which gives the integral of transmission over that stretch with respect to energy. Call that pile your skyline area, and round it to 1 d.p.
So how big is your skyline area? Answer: 2.5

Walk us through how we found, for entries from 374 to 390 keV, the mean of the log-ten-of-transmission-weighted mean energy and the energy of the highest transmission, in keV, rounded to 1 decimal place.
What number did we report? 378.3 keV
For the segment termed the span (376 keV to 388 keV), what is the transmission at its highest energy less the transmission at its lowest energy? -0.5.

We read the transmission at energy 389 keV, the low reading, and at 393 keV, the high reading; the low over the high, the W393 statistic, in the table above 1.27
